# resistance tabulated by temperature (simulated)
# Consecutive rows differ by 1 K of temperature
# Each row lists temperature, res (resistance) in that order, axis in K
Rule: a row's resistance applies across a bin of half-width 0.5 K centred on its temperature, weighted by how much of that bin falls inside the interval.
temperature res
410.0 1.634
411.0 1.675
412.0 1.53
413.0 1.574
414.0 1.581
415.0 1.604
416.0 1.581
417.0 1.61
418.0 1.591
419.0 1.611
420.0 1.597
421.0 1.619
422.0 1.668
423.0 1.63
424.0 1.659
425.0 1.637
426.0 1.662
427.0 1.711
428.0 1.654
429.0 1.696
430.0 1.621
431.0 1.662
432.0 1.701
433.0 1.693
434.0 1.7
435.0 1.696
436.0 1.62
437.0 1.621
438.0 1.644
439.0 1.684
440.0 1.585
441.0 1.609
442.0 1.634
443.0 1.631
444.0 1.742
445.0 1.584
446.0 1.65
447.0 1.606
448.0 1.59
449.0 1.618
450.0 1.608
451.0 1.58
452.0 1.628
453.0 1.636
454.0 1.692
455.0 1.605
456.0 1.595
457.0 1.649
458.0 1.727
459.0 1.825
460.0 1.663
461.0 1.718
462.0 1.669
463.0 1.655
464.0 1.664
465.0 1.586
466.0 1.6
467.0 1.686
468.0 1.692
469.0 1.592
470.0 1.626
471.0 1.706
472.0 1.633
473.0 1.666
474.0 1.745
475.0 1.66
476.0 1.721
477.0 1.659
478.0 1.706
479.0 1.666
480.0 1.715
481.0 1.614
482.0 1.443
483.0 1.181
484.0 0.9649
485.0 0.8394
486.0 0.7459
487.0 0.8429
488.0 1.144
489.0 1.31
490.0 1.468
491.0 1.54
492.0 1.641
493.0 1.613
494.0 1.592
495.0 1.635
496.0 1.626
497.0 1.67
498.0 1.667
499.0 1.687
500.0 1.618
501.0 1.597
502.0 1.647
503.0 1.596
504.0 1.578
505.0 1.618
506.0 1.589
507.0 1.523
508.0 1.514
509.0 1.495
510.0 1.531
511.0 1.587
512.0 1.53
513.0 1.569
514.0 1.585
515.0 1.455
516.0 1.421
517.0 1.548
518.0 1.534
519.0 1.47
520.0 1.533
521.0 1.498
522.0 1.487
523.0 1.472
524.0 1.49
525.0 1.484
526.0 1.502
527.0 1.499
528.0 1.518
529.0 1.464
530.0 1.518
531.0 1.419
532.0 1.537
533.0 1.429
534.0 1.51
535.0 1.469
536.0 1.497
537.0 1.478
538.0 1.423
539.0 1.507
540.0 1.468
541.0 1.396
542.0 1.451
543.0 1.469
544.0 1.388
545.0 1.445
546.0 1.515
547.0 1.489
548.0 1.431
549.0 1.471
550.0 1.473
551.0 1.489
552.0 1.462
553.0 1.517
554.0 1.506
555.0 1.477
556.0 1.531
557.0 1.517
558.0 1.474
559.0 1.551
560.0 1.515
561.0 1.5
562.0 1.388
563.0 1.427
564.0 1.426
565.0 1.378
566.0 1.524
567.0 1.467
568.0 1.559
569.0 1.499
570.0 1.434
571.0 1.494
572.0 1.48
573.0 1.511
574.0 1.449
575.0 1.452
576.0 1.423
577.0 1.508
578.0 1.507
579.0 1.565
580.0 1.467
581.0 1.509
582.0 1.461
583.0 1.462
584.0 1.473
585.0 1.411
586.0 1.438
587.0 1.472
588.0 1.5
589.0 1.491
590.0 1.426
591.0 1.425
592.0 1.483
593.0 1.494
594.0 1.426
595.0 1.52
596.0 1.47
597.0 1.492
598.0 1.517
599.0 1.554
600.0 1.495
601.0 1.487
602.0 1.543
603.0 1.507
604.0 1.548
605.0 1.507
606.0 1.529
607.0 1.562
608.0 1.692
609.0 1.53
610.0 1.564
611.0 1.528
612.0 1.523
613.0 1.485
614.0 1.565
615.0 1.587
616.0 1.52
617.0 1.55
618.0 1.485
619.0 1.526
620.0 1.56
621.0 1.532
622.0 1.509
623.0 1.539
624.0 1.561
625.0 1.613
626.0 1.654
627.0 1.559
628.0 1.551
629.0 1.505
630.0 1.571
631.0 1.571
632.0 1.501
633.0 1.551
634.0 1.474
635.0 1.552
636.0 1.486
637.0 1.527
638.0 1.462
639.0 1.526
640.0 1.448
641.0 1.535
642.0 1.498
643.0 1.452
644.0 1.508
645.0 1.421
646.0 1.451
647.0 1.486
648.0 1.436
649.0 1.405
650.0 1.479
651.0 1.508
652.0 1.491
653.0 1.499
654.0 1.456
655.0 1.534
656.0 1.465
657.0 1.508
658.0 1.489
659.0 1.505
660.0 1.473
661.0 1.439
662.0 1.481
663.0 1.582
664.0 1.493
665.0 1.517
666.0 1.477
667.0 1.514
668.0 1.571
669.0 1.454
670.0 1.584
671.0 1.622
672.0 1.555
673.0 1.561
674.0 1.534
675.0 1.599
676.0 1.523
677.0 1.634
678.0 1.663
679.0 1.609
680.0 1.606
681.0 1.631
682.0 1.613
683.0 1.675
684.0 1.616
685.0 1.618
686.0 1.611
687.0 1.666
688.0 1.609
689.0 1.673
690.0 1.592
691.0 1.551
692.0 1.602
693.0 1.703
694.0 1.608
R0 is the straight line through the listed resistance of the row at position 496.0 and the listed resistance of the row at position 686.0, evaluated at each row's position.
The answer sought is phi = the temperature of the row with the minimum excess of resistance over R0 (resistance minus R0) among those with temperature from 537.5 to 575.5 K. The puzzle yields 565.0 K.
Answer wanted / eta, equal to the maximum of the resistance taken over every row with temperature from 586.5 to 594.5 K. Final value 1.5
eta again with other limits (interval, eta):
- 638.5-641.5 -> 1.535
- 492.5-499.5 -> 1.687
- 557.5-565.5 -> 1.551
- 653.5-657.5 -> 1.534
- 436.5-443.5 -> 1.684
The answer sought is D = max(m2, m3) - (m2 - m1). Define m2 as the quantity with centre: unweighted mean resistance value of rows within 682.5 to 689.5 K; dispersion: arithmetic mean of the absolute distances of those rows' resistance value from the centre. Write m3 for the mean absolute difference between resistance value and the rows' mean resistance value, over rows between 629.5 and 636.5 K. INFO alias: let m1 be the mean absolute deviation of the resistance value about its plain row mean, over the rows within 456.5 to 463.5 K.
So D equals 0.056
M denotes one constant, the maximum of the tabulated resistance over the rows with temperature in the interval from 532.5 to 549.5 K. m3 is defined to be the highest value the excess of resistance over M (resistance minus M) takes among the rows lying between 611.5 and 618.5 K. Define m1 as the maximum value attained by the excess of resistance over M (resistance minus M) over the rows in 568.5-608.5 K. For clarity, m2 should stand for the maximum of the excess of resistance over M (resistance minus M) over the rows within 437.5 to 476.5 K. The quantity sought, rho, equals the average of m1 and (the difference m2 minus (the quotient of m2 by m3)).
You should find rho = -1.9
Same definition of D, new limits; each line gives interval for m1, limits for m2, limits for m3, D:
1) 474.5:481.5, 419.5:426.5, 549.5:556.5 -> 0.032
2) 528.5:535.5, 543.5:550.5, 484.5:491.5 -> 0.278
